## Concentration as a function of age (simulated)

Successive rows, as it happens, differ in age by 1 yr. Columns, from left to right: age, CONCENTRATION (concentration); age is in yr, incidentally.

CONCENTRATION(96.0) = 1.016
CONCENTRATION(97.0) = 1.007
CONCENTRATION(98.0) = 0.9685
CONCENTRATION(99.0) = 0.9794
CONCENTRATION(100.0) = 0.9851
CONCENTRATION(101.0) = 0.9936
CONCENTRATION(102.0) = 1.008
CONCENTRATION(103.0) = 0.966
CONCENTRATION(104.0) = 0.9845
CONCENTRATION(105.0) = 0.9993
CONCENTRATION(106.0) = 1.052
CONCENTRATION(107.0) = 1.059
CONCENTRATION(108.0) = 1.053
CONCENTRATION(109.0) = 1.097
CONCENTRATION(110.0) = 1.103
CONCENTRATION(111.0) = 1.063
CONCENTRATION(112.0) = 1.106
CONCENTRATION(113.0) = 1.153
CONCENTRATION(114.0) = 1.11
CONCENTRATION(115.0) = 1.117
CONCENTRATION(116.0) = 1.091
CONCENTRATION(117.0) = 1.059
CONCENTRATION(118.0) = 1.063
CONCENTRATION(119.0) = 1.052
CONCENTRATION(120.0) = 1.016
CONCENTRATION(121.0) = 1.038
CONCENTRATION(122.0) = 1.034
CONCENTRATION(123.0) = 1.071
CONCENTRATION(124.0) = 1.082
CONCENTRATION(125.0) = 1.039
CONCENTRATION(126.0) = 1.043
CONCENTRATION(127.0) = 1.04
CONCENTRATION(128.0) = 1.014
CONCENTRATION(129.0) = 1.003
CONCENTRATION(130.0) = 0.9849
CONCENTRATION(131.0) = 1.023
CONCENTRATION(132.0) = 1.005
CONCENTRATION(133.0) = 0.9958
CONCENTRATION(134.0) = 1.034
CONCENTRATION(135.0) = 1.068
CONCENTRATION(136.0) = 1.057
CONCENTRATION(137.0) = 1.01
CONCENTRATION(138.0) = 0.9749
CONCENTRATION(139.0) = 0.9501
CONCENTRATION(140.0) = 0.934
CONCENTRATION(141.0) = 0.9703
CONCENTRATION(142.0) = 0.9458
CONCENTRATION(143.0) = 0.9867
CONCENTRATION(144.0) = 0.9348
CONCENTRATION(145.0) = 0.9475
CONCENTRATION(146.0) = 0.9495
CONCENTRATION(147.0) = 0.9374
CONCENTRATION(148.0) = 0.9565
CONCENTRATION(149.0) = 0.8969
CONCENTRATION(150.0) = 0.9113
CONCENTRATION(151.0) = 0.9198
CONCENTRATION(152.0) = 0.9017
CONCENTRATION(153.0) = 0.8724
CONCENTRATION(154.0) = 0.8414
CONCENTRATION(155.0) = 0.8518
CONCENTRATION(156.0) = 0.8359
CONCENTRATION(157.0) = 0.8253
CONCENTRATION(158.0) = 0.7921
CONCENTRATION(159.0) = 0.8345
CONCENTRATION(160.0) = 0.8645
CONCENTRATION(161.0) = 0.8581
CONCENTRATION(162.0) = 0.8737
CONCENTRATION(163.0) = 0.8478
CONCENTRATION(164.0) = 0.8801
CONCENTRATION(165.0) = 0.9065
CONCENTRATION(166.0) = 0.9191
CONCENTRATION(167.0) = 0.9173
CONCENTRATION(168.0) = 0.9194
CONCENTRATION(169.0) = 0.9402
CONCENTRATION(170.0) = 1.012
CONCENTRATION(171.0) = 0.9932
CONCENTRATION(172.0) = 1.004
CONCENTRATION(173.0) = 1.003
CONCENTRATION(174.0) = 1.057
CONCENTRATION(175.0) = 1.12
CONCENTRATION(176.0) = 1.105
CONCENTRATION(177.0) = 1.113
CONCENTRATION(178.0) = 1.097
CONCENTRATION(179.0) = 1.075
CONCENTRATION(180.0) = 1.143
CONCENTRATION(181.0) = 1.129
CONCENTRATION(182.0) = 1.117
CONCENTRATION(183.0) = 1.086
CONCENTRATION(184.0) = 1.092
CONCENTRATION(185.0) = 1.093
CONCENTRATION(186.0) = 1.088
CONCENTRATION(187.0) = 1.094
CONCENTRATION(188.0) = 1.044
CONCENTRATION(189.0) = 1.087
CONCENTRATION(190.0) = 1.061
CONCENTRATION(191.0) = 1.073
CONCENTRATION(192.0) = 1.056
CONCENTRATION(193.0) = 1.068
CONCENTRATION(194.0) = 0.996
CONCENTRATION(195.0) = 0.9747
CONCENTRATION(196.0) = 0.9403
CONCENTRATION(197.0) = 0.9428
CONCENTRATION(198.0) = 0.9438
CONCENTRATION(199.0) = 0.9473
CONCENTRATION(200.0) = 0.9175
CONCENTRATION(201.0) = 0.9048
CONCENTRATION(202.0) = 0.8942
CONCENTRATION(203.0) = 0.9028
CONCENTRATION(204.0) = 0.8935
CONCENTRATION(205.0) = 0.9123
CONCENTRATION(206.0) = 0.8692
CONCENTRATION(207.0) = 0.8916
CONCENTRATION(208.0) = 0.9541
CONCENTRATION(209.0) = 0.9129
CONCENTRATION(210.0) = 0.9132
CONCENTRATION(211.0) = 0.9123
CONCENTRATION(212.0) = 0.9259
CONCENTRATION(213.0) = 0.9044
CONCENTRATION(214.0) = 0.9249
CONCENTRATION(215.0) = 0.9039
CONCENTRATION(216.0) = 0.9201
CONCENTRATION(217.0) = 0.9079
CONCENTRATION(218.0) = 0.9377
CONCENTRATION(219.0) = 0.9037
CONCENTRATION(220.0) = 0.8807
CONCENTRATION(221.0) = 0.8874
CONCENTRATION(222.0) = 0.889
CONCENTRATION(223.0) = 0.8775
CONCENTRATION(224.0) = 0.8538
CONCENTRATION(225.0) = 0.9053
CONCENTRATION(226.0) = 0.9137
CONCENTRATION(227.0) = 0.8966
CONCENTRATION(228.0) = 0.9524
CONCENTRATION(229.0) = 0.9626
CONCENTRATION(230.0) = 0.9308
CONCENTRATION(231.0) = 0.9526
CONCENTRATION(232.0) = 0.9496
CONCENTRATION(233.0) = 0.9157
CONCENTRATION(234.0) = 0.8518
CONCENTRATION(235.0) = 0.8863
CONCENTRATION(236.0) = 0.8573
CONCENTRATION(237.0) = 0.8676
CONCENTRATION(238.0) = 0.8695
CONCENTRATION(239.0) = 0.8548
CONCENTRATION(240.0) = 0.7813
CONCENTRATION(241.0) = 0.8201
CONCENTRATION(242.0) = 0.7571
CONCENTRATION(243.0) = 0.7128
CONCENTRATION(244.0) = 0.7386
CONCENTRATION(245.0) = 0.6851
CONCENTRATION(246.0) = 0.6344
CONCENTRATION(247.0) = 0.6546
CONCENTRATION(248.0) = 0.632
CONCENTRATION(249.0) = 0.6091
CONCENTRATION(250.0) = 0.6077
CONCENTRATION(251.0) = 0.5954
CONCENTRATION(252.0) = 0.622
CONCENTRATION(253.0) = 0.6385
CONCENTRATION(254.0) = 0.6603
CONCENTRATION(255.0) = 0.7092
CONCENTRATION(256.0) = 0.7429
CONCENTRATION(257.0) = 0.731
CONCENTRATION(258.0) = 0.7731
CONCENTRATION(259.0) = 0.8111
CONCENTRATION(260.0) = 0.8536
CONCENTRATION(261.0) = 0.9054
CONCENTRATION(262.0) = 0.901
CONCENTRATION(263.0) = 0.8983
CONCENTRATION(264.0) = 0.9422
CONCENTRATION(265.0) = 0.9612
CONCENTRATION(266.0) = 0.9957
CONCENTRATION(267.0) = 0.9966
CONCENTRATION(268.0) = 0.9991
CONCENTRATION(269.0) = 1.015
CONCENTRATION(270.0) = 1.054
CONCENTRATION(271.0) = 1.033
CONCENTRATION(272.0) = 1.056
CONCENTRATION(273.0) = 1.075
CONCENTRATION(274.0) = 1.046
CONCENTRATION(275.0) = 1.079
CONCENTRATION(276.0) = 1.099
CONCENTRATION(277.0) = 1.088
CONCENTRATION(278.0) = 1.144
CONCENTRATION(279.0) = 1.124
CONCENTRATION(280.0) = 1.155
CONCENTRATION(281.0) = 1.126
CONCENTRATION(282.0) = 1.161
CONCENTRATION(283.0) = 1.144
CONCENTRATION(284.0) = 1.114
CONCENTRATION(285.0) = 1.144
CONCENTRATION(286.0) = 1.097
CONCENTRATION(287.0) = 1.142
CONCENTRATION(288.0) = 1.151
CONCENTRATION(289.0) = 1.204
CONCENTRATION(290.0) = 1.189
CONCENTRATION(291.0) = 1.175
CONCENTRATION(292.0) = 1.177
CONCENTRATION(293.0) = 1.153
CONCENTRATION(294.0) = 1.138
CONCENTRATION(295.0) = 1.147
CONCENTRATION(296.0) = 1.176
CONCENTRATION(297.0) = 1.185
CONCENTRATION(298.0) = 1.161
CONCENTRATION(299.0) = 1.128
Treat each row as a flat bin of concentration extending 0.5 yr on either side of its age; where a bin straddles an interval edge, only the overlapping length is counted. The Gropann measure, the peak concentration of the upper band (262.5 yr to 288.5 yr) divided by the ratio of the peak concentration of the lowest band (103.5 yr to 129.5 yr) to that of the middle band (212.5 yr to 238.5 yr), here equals 0.97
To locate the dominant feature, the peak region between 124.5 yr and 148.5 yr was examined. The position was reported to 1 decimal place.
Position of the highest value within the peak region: 135.0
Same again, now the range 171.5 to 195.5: 180.0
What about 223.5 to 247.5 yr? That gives 229.0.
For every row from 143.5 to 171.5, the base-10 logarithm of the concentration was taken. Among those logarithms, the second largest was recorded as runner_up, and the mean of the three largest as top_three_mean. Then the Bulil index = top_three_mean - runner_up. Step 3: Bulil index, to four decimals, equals -0.0027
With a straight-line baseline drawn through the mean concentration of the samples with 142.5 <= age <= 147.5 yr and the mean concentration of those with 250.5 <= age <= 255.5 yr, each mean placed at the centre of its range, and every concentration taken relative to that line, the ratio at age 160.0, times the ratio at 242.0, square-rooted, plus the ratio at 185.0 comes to 2.34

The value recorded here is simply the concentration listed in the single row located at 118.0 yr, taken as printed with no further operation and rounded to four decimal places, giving 1.0630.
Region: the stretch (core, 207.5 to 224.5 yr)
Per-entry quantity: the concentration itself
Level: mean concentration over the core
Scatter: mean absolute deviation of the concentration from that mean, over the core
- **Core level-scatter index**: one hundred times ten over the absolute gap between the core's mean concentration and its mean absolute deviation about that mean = 1125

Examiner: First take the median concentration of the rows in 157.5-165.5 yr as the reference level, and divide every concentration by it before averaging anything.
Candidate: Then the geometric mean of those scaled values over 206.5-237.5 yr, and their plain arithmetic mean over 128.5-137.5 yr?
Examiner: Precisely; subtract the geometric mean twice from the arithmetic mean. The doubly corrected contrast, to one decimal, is -0.9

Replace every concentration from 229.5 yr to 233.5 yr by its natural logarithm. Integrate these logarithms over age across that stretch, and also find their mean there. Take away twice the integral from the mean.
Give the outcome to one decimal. 0.5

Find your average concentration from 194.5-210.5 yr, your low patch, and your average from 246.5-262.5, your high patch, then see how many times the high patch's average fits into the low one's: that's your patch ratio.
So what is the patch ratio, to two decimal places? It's 1.29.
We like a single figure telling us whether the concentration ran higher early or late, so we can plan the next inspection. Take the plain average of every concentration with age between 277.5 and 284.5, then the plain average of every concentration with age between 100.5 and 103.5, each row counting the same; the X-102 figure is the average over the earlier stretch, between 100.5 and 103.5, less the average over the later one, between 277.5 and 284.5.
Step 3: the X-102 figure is -0.1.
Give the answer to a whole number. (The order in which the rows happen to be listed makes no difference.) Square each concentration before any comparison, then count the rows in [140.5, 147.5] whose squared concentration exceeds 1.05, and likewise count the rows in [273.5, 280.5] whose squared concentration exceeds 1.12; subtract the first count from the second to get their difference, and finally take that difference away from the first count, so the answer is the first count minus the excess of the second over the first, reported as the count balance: -6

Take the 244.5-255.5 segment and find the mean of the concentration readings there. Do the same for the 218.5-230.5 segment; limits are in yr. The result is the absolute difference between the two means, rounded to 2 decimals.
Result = 0.26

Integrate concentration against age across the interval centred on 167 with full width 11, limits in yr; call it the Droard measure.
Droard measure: 10.2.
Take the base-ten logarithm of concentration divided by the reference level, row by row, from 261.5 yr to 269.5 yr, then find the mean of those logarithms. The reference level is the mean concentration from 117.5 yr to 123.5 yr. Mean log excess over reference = -0.036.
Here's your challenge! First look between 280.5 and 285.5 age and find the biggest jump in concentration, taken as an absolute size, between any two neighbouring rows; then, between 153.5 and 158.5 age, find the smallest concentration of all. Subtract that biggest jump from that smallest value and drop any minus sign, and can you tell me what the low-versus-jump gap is 0.757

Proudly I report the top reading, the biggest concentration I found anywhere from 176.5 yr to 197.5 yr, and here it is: 1.143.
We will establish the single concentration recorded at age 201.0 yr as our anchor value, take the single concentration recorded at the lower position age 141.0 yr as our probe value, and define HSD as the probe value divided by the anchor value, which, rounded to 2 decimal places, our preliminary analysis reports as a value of 1.07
